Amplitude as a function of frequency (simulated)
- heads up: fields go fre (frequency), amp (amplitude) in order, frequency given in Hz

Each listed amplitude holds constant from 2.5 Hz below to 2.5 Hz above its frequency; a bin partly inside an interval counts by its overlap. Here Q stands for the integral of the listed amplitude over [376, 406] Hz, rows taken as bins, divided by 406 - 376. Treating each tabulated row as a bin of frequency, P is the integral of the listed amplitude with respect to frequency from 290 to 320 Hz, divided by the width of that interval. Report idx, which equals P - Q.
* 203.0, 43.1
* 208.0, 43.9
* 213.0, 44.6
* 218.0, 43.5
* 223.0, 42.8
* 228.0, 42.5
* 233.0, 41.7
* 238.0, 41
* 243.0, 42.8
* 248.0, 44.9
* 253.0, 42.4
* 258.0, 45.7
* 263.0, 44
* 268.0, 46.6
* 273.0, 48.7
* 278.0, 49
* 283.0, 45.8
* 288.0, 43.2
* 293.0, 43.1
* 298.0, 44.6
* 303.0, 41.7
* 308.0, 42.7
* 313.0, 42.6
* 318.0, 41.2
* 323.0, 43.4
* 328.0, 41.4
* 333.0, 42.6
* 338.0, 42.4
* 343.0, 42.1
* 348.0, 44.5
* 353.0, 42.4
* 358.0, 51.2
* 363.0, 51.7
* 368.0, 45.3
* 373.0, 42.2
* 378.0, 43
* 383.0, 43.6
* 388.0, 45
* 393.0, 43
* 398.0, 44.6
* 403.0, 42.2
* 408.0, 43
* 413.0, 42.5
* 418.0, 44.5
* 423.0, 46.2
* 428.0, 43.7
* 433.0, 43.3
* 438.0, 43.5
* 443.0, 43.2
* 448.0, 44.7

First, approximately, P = 42.7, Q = 43.6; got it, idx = -0.9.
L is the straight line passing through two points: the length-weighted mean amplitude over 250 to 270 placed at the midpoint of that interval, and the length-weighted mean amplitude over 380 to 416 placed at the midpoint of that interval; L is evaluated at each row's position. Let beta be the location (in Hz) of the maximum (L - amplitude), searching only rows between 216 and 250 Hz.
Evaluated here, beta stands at 238.0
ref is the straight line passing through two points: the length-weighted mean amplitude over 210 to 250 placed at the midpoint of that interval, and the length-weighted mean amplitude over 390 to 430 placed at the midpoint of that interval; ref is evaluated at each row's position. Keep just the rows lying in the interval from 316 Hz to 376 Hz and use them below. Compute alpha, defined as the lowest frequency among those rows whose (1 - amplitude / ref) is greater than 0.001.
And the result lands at 318.0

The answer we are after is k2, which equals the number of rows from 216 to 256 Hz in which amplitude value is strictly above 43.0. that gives 2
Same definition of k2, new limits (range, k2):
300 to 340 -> 1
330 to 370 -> 4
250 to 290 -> 7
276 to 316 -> 5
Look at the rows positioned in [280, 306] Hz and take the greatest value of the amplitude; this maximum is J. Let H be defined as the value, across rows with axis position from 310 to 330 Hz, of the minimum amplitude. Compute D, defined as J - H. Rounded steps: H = 41.2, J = 45.8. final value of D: 4.6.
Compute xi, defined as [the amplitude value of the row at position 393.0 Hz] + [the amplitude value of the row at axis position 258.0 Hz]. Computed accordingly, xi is 88.7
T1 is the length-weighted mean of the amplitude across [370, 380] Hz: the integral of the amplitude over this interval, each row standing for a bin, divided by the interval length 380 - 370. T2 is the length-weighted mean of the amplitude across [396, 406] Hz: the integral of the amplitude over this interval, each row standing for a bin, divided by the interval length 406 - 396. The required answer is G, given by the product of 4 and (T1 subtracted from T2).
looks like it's 2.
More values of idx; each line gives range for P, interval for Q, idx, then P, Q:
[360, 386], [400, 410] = 2.6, 45.3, 42.7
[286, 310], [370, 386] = 0.0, 43.1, 43.1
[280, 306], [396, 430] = 0.0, 43.8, 43.8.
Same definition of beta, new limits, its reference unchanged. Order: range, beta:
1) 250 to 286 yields 253.0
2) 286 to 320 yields 318.0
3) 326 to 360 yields 328.0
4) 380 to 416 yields 403.0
